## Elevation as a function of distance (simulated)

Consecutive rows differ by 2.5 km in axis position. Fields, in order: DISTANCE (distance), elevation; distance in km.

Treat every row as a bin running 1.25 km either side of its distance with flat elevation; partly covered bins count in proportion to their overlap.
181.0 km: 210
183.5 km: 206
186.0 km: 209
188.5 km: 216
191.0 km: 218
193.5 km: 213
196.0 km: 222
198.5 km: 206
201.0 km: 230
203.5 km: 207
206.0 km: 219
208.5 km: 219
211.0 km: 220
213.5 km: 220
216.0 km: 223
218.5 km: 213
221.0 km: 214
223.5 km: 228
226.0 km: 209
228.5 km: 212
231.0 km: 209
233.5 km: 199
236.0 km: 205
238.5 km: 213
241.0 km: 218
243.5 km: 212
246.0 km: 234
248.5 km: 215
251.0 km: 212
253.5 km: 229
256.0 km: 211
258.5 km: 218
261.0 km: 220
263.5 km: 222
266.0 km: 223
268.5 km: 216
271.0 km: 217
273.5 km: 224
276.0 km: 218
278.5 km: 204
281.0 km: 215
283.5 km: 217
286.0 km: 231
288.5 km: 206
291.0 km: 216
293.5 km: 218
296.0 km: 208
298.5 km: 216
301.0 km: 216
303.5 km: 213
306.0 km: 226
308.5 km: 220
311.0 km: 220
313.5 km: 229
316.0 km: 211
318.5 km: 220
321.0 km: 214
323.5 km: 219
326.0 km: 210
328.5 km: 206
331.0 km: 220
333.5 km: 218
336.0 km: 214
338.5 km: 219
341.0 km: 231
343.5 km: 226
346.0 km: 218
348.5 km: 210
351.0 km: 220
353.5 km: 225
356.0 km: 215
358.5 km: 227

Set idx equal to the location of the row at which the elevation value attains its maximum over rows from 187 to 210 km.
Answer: 201.0 km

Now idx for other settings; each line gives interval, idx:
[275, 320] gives 286.0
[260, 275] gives 273.5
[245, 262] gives 246.0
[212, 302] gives 246.0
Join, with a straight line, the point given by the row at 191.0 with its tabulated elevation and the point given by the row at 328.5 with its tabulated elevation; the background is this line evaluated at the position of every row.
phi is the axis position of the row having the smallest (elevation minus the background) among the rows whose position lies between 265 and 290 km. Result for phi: 278.5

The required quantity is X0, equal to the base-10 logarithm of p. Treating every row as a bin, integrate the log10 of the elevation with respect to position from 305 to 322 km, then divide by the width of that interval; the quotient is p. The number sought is 0.370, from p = 2.34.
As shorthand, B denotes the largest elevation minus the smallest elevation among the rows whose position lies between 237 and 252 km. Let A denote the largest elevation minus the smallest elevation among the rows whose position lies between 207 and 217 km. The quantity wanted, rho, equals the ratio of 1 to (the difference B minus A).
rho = 0.06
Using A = 4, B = 22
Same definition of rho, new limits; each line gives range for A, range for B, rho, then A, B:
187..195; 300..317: 0.08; 5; 18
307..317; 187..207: 0.17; 18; 24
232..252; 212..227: -0.06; 35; 19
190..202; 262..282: -0.25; 24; 20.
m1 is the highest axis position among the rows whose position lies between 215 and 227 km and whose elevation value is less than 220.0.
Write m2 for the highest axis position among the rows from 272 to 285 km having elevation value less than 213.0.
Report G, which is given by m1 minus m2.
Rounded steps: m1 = 226.0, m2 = 278.5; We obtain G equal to -52.5 km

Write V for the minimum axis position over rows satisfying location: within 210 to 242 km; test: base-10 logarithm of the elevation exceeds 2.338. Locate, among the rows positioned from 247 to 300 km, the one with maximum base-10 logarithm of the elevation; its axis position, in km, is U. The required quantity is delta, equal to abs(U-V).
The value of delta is 75.0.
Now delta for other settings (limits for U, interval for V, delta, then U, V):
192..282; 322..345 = 77.5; 246.0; 323.5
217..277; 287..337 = 47.5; 246.0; 293.5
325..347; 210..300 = 130.0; 341.0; 211.0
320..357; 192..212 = 145.0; 341.0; 196.0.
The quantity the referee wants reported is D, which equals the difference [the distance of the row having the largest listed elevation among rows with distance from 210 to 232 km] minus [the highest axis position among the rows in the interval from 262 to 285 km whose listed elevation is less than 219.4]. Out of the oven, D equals -60.0 km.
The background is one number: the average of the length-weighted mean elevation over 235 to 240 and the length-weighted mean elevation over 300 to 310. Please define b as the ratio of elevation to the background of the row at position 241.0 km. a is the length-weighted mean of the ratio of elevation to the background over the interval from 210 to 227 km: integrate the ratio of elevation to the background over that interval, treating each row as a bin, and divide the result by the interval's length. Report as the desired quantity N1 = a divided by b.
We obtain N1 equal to 1.00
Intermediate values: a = 1.02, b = 1.02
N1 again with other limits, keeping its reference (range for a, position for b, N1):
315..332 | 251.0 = 1.01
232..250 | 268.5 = 0.99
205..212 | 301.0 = 1.02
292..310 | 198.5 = 1.05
